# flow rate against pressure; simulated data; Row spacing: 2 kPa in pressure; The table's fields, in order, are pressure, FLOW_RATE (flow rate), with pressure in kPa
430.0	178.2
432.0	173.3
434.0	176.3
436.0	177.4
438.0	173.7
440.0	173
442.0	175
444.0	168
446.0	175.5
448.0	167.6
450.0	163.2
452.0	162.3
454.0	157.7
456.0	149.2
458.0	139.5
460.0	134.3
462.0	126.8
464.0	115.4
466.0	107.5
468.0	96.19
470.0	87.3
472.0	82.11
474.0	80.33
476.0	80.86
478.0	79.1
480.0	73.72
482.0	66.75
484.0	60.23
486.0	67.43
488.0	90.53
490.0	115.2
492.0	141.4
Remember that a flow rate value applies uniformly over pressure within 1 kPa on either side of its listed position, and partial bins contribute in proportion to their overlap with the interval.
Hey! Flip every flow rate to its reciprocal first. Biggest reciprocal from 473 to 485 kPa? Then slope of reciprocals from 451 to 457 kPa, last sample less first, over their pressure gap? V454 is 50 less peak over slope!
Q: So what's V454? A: -73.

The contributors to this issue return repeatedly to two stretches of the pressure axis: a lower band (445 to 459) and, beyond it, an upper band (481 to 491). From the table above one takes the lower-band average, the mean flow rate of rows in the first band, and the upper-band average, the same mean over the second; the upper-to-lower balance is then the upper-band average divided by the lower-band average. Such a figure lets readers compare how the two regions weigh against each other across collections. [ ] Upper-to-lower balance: 0.50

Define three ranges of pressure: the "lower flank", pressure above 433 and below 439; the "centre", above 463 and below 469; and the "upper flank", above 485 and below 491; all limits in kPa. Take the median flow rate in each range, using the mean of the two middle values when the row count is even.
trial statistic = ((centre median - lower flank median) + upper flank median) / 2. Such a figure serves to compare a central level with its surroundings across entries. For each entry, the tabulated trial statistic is 11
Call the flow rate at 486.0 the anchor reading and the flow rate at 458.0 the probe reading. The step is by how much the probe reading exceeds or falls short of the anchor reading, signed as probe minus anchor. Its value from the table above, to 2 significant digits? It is 72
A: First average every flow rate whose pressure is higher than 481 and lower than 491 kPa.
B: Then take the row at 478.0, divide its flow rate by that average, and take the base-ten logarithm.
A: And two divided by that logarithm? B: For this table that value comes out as -395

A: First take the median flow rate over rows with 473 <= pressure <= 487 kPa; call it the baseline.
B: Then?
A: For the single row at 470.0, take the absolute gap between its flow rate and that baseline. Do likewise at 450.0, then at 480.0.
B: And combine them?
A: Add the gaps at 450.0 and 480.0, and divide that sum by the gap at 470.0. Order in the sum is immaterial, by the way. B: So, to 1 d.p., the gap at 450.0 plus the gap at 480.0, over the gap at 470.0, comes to 6.6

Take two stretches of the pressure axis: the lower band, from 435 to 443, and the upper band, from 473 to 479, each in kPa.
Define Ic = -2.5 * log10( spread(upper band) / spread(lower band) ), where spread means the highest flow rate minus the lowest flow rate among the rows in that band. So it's 1.0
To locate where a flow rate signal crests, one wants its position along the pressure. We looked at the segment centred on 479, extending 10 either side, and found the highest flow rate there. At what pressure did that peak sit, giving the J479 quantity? 488.0 kPa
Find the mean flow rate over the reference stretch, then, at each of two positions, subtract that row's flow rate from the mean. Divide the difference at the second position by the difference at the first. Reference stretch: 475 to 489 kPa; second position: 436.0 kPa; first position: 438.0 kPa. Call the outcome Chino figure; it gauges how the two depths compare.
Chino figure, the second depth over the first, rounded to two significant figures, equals 1.0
